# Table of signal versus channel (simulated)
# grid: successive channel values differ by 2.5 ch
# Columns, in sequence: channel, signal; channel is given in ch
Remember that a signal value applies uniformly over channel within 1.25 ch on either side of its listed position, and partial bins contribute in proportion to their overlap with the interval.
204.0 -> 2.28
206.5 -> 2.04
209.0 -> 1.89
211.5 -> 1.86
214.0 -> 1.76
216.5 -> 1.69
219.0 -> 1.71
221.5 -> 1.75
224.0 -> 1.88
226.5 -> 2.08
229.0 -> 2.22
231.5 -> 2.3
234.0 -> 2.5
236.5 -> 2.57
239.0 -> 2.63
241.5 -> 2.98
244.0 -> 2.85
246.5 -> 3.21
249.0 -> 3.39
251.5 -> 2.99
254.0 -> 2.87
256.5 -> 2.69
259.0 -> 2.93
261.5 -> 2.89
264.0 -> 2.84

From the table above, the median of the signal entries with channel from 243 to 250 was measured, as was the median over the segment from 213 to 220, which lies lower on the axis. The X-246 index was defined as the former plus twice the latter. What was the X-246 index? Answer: 6.63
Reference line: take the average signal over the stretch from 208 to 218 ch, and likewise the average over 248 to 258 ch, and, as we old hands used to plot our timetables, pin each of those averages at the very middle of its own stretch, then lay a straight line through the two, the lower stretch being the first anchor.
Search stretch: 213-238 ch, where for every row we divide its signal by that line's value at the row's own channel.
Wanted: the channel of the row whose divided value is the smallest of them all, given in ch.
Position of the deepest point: 221.5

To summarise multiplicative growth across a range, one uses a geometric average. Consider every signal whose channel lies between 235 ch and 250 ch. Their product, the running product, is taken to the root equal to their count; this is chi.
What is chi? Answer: 2.9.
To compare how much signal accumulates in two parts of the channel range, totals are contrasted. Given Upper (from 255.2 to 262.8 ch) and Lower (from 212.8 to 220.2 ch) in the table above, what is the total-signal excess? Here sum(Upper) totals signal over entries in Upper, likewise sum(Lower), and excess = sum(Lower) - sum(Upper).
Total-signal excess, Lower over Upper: -3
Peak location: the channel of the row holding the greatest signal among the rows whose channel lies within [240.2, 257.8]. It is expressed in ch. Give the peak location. 249.0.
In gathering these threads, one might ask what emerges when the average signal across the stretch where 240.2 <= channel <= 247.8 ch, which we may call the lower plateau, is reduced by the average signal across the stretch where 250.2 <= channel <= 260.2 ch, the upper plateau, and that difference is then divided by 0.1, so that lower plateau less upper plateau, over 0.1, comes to 1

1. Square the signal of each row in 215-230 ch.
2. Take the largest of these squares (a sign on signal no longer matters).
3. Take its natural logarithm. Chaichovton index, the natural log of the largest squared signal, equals 1.6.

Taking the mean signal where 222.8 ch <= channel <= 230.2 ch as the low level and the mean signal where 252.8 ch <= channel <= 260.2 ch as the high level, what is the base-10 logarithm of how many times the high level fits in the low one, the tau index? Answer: -0.14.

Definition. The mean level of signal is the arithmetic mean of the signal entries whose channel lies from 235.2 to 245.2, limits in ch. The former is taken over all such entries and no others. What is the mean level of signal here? 2.76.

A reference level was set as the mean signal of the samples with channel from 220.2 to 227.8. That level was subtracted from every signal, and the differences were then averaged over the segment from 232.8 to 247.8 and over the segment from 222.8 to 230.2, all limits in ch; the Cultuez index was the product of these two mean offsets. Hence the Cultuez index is 0.14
